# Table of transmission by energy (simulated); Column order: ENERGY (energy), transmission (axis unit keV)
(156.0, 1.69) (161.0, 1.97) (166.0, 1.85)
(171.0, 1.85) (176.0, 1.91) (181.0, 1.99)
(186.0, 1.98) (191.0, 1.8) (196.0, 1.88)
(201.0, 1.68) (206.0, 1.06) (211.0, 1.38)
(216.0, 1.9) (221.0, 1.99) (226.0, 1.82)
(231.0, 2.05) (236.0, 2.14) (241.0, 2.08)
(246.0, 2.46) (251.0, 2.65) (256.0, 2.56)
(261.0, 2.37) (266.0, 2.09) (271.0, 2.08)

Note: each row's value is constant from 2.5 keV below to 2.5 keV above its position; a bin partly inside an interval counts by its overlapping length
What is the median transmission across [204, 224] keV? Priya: 1.6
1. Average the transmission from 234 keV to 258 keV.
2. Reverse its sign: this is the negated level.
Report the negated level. -2.38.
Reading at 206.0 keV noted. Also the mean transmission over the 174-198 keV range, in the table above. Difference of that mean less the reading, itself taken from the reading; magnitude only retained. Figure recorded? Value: 0.21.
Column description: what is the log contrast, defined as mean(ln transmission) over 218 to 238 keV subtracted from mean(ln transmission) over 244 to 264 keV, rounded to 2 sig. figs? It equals 0.23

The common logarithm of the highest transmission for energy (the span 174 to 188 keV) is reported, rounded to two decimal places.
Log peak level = 0.30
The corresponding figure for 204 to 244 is 0.33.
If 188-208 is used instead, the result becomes 0.27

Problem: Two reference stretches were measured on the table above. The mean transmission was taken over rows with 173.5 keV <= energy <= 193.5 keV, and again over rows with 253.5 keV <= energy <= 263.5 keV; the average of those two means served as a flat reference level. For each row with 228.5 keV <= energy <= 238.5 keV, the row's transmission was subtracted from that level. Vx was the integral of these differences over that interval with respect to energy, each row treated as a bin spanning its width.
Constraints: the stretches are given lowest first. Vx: 1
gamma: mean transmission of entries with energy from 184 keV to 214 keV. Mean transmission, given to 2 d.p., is 1.63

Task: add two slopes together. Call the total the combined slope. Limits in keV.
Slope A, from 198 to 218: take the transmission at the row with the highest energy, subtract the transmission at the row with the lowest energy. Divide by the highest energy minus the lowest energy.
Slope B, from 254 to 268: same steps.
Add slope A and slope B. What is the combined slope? -0.032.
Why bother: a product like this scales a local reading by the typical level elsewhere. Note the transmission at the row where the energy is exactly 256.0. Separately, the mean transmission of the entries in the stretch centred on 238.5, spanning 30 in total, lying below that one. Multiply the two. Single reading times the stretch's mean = 5.6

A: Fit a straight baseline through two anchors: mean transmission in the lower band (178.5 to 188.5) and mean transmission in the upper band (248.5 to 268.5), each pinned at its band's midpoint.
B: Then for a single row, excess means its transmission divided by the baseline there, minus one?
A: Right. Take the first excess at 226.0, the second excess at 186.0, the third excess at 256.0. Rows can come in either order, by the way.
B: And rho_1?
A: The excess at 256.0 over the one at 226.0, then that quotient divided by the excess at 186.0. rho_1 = 37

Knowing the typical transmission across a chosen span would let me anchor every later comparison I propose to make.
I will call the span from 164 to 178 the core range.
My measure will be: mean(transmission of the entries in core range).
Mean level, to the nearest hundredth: 1.87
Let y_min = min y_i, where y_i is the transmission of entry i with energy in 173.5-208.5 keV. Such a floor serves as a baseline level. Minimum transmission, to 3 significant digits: 1.06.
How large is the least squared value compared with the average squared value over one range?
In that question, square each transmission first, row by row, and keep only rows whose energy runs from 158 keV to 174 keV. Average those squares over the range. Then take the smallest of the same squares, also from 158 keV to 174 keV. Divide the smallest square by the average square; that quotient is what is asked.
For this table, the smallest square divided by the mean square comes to 0.96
